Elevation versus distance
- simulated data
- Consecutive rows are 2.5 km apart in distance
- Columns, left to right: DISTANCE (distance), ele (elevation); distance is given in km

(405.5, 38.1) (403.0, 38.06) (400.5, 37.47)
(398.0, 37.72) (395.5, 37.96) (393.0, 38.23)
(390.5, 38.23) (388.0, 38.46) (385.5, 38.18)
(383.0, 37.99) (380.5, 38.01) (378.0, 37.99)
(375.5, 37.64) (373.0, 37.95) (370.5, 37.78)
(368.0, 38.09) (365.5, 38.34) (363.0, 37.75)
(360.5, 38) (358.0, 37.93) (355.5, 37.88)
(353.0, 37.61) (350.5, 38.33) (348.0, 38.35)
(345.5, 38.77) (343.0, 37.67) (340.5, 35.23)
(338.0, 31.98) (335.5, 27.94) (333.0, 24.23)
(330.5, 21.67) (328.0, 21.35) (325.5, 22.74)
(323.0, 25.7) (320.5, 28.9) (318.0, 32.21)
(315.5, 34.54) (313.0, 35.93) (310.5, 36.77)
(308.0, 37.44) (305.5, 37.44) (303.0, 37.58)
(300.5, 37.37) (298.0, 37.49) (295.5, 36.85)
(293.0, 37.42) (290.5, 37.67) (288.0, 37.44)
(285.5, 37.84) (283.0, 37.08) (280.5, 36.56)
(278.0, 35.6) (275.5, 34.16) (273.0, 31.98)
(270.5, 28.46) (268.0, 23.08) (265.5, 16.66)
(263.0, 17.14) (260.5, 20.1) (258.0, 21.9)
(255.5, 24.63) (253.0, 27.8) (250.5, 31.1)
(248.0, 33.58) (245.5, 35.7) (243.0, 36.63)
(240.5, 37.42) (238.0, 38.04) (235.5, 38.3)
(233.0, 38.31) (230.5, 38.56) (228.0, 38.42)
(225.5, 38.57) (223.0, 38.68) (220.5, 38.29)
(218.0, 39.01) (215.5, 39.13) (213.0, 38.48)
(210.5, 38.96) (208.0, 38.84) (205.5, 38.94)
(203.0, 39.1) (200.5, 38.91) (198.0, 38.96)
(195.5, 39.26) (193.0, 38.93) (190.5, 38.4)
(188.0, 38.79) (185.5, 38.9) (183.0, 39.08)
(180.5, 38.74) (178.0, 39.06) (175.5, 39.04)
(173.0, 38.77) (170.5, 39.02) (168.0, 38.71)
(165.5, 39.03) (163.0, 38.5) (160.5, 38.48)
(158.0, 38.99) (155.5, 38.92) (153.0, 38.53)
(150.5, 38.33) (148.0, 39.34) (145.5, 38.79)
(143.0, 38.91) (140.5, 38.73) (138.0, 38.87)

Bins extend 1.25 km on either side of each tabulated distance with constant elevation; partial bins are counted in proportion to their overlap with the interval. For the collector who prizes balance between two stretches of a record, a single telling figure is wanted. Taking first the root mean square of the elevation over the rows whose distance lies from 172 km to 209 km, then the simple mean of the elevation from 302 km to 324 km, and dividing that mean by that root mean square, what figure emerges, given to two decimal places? 0.88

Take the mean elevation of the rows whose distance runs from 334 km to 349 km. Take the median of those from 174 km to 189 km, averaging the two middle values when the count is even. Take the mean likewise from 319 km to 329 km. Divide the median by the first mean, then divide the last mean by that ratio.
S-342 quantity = 22.2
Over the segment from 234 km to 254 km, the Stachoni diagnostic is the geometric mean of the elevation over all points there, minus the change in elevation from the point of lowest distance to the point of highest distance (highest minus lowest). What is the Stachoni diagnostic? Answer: 45.1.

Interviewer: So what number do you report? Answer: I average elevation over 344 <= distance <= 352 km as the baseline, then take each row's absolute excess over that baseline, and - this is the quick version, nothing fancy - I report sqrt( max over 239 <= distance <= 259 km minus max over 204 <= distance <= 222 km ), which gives 4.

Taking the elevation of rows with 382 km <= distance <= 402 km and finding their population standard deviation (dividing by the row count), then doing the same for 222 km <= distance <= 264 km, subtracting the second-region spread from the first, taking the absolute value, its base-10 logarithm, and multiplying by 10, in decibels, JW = 8.4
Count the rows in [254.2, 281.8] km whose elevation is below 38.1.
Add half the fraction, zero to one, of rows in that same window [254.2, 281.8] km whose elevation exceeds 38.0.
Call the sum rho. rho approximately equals 11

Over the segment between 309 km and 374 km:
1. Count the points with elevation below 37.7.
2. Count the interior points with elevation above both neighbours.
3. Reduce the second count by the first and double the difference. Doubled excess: -24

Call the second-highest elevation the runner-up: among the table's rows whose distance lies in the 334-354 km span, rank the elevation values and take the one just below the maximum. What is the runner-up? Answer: 38.35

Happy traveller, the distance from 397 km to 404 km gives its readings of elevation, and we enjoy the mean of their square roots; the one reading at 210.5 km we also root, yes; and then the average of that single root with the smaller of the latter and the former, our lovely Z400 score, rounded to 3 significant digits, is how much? 6.19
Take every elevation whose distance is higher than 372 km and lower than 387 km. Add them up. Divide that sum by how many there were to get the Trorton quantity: 38.0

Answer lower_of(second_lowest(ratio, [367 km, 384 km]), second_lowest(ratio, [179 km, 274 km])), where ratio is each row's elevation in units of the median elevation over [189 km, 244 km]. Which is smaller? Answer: 0.4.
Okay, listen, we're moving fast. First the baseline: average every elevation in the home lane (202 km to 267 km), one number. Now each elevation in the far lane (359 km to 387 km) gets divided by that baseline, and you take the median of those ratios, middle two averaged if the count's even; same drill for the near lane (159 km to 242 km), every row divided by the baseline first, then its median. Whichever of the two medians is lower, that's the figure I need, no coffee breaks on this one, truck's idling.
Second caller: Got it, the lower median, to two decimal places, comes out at 1.12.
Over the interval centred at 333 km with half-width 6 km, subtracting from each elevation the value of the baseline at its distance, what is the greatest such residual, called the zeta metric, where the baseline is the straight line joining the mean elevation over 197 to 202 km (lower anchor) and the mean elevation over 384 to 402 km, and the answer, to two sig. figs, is -6.3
